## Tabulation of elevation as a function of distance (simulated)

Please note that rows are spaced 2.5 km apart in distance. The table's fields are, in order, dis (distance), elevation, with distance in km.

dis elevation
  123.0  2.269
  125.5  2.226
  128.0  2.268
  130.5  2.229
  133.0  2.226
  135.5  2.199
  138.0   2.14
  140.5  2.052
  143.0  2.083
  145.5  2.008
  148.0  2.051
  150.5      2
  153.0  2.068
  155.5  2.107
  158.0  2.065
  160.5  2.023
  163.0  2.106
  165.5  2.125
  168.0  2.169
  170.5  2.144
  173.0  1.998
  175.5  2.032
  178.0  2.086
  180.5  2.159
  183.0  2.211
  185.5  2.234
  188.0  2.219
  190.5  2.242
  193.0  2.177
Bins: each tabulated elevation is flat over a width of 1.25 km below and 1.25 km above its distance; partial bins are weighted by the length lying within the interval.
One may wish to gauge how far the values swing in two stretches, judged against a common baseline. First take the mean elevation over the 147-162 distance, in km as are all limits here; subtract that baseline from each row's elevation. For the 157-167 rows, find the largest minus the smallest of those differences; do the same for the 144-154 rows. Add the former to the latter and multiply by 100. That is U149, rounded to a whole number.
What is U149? 17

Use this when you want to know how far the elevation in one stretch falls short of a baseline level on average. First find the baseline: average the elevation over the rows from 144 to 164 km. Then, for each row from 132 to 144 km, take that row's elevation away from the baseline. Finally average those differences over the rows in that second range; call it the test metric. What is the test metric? -0.09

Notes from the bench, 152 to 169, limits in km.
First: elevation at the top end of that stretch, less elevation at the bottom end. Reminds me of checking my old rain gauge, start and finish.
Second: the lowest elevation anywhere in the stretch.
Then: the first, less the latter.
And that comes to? -1.92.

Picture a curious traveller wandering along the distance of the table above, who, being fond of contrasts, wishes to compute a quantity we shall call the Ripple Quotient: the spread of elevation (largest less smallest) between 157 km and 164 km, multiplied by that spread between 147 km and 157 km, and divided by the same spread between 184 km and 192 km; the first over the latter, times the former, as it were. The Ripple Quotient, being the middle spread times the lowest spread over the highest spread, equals 0.39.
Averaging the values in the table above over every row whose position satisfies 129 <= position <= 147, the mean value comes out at 2.13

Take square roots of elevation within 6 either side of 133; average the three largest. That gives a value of 1.50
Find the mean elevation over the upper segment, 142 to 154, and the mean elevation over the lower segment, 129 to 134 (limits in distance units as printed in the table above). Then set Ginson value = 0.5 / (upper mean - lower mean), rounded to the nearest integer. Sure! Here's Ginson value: -3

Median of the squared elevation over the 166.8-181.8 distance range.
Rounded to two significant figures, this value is 4.5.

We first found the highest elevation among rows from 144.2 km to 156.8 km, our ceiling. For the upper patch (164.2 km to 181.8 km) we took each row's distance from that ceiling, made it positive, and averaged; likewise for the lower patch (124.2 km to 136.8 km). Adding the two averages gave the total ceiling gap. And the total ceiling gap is 0.18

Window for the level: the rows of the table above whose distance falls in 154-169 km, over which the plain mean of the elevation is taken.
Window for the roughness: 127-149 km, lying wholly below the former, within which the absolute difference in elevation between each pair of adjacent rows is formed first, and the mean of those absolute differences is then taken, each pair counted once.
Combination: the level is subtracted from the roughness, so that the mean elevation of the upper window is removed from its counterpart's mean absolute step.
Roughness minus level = -2.05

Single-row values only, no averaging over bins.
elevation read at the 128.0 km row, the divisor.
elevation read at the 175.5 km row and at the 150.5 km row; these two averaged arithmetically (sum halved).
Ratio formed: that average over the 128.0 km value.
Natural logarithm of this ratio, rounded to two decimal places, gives -0.12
